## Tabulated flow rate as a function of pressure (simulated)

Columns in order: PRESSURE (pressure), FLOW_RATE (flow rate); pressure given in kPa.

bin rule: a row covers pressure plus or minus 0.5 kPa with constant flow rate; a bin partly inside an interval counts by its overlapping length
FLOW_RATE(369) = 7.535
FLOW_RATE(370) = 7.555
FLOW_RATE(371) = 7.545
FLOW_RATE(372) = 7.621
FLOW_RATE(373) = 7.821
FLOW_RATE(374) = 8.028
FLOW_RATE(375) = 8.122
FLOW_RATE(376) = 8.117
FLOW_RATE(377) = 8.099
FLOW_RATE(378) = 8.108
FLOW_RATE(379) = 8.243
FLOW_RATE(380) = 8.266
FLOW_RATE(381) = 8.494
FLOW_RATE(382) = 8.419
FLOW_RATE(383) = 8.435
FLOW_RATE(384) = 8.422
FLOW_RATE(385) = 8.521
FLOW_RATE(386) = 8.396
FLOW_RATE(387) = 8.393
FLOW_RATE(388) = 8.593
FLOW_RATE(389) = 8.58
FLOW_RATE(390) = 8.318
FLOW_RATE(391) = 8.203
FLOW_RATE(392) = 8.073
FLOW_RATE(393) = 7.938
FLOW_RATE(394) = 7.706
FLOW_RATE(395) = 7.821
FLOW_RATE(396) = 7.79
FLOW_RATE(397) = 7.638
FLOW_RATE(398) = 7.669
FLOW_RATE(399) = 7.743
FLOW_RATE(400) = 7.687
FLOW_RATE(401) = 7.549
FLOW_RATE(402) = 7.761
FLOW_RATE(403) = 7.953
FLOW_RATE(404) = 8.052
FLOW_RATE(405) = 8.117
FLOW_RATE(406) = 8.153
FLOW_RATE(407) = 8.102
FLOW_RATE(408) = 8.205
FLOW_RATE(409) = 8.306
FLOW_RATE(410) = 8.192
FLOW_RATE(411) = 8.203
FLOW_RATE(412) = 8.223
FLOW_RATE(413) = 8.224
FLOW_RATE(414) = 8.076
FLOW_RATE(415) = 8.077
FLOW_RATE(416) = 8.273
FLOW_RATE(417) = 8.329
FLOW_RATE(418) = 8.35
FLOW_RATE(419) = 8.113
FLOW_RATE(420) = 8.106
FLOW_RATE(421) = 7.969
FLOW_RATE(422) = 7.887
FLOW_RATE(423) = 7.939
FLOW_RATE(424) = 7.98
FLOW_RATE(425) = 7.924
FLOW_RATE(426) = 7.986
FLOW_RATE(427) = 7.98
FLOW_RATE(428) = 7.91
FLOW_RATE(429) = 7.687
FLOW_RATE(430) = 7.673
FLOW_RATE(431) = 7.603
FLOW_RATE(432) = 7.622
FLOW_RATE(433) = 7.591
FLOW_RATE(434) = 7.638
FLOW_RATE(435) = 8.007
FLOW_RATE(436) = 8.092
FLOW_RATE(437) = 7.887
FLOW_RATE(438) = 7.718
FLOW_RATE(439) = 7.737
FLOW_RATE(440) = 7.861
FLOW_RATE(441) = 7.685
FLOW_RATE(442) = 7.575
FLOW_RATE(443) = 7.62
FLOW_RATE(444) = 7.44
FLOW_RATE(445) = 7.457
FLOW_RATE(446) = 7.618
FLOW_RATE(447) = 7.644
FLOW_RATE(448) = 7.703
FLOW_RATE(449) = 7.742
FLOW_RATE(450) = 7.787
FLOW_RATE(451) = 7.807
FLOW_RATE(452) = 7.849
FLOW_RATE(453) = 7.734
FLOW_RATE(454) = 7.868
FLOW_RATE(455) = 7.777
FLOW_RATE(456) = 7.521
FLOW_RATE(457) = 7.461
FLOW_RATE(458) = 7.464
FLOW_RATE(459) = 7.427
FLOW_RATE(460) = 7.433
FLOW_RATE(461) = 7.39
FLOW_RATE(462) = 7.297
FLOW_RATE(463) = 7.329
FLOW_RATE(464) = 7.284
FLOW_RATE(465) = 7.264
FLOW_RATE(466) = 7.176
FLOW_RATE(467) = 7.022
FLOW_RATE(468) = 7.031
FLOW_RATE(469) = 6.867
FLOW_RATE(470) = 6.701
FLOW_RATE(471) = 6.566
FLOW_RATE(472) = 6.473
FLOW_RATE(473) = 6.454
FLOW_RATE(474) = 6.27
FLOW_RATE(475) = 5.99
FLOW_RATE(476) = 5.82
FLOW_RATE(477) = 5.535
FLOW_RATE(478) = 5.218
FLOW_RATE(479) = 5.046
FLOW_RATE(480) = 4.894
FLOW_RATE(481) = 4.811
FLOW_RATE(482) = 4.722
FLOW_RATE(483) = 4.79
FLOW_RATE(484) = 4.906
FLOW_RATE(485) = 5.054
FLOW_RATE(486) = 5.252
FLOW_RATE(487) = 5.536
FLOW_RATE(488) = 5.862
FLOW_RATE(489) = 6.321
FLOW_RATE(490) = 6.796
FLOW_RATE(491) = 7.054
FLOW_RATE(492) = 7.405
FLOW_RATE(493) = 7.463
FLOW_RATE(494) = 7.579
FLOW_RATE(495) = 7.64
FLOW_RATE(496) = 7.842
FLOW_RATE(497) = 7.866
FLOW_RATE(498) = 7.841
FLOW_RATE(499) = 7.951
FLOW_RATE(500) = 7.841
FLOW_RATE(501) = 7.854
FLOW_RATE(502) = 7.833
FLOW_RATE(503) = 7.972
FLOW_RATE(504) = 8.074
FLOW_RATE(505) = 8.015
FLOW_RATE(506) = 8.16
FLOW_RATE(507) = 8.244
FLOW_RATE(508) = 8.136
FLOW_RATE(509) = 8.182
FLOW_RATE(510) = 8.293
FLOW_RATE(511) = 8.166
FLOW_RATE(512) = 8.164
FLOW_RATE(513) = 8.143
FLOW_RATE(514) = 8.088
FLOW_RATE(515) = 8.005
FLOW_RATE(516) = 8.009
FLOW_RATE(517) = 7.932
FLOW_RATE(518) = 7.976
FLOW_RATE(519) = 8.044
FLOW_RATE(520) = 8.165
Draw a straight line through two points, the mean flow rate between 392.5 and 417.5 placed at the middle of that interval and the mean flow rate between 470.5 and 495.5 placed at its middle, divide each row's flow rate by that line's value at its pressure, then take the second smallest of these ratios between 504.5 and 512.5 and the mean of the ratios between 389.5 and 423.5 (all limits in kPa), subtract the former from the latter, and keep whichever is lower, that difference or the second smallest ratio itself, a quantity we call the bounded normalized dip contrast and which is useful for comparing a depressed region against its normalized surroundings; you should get -0.51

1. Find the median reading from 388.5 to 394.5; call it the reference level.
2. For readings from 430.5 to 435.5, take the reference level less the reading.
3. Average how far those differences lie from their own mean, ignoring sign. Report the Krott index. 0.126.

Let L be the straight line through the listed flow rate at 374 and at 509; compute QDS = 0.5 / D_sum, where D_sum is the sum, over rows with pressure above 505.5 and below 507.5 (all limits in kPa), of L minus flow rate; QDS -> -10.9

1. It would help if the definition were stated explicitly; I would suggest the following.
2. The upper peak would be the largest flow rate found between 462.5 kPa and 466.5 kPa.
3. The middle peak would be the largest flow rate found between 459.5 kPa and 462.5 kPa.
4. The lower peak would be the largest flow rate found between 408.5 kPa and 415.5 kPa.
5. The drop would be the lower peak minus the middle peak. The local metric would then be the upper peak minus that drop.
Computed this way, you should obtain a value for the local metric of 6.5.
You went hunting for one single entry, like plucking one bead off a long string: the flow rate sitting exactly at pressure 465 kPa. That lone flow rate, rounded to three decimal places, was 7.264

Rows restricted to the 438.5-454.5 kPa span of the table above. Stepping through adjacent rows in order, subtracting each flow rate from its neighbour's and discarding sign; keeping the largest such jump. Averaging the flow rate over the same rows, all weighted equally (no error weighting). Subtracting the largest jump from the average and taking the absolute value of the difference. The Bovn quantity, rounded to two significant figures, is 7.5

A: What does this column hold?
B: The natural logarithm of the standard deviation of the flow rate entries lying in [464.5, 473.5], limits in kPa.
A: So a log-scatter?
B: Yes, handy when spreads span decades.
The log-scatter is -1.2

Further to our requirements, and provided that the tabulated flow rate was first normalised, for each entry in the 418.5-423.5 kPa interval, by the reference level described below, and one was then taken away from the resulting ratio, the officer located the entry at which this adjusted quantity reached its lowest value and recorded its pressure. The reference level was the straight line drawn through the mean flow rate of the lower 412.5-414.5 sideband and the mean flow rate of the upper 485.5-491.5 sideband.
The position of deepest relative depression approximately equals 422 kPa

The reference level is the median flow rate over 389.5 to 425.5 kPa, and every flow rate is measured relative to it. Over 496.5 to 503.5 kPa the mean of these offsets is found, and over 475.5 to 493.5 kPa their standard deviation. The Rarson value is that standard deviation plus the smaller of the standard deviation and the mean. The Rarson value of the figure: 0.7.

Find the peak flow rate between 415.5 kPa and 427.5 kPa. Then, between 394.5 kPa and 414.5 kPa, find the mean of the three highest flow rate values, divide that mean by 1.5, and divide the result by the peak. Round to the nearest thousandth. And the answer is 0.659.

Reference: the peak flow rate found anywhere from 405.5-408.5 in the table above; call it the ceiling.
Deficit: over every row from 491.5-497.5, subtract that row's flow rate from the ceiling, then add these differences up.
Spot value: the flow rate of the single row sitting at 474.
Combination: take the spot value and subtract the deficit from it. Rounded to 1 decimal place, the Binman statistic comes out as 2.8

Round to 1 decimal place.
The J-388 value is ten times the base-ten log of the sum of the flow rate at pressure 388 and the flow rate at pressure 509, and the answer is 12.2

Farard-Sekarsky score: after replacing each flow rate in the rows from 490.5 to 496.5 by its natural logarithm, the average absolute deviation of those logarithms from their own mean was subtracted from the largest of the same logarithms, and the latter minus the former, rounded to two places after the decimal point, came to 2.03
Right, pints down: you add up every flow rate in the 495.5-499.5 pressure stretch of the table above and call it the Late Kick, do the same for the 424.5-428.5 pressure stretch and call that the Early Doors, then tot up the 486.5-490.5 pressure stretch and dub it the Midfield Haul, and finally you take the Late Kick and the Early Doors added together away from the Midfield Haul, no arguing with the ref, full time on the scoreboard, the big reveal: -39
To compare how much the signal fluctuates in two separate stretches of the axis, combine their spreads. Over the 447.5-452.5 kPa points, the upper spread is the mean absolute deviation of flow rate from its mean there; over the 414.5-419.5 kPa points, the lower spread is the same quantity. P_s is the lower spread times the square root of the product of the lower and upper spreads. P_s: 0.007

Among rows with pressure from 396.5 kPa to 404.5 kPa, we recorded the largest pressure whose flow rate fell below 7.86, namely 402 kPa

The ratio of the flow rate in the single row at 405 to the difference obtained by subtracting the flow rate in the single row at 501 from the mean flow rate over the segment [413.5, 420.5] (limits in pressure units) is 24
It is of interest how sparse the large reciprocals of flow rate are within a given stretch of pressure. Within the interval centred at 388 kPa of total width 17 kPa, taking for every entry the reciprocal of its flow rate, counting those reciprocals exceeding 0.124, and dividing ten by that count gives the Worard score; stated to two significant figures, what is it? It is 2.5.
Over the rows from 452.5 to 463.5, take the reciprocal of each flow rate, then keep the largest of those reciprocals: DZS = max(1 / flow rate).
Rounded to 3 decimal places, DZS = 0.137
